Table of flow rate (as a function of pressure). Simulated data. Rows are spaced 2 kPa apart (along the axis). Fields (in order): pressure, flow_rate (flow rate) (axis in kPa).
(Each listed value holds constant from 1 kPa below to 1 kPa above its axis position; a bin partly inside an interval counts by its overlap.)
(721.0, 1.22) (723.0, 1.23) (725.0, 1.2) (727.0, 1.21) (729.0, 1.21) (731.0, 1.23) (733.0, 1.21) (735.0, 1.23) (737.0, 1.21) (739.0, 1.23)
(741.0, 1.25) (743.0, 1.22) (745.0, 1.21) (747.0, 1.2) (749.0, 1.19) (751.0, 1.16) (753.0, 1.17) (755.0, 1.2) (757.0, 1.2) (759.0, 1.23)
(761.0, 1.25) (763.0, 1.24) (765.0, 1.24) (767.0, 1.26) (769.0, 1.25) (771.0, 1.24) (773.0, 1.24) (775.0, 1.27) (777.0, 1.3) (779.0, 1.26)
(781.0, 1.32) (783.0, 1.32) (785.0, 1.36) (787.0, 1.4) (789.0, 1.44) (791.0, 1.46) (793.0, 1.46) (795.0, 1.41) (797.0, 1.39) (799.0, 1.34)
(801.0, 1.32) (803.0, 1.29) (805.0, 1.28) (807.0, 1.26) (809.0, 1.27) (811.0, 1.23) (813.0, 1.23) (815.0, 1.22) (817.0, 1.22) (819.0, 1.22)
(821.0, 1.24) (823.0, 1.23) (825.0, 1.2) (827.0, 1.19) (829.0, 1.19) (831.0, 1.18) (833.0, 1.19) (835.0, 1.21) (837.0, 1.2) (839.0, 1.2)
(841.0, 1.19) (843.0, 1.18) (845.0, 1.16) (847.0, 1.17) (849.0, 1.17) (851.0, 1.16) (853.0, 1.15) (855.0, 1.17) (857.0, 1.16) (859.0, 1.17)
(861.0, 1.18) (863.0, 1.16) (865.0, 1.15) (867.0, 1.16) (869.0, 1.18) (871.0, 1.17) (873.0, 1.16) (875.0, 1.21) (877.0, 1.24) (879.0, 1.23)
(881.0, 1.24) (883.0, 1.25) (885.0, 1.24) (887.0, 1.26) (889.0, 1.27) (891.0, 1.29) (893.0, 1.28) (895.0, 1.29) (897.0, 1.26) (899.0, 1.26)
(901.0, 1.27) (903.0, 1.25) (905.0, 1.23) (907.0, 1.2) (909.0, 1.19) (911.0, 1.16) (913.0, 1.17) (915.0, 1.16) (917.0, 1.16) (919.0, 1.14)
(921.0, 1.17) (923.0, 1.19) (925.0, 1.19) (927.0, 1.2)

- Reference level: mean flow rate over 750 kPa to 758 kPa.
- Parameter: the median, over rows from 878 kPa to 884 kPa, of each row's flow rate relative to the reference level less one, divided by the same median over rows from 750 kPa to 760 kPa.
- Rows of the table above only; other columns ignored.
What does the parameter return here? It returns 3.3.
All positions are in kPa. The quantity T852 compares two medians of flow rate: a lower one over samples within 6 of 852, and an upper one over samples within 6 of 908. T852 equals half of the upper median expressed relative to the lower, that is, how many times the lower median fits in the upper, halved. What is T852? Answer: 0.513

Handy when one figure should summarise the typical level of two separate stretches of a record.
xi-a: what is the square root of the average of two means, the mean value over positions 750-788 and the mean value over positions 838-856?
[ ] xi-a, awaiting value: 1.102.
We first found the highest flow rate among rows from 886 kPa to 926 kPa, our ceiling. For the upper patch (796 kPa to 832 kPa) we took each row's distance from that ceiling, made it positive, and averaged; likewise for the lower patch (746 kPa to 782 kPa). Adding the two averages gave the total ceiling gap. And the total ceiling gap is 0.120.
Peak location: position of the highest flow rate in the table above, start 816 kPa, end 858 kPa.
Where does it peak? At 821.0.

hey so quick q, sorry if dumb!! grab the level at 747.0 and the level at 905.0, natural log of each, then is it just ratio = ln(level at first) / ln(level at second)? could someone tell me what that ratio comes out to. 0.9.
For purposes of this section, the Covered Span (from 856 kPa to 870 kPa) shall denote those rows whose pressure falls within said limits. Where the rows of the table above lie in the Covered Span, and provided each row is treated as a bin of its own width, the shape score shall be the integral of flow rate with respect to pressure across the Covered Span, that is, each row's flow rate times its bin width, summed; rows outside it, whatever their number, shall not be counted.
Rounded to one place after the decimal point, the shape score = 16.3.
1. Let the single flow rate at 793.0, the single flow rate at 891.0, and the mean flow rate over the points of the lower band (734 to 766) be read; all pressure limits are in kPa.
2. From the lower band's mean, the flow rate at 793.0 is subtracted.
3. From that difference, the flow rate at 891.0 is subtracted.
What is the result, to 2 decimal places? -1.54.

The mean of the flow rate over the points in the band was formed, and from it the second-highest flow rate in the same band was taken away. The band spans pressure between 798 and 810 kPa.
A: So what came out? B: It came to -0.0267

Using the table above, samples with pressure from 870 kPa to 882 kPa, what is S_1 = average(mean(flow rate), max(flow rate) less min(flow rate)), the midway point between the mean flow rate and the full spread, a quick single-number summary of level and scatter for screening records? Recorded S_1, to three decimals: 0.644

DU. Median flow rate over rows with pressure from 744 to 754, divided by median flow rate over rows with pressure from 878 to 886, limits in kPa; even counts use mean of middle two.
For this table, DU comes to 0.96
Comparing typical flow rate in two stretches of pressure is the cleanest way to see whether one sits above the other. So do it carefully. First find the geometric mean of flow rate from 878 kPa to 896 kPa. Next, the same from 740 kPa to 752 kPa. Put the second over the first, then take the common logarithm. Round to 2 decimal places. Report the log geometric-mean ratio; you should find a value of -0.02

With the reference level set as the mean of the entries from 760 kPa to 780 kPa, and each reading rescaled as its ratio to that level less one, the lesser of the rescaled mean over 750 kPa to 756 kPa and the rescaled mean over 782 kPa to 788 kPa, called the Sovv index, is -0.062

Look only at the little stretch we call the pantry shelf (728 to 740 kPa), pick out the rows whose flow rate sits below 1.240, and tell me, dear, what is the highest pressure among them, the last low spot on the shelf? 739.0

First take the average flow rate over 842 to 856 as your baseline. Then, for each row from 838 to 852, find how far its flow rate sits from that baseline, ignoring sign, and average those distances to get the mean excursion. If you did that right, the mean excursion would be 0.013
